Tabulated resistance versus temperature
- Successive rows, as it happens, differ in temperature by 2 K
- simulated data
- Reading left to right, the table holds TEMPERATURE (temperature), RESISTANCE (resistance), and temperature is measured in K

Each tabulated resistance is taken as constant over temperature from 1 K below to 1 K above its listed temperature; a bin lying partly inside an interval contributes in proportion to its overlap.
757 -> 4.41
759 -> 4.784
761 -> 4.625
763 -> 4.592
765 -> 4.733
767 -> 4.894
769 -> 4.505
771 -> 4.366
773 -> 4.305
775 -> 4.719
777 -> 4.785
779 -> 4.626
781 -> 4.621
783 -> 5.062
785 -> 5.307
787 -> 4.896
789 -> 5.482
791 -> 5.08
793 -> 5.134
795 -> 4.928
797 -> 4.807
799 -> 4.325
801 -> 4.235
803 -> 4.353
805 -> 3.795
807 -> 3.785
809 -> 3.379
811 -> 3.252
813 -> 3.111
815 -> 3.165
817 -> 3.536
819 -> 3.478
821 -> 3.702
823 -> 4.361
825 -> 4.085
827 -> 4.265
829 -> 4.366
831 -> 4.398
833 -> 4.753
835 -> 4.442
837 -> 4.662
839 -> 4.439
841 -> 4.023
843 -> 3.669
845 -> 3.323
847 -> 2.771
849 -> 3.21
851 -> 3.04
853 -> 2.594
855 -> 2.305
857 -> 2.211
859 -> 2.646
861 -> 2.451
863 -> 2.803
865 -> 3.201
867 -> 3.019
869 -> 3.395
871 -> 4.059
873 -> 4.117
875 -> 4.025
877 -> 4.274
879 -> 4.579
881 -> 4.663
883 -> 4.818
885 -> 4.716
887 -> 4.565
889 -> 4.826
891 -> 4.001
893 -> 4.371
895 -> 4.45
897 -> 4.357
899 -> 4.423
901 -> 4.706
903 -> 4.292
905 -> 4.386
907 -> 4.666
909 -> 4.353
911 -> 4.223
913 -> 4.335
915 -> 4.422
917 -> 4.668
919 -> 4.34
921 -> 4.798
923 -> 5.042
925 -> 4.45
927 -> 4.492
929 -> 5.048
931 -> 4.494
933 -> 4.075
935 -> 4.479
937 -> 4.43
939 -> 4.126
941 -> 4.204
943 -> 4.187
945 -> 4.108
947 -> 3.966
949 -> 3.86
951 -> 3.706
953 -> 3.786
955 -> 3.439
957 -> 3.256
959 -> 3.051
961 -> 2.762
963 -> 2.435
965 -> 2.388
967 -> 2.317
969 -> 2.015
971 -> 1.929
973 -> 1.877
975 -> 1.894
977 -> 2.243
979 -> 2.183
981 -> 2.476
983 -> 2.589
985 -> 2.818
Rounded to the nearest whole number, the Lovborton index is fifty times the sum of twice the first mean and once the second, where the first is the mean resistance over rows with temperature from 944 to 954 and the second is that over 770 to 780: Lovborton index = 617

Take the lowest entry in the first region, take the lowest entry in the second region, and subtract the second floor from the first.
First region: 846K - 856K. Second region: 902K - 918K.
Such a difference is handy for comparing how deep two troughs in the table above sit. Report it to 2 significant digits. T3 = -1.9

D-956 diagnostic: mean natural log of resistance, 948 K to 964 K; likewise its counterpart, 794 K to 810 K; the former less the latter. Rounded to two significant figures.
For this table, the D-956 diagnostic -0.25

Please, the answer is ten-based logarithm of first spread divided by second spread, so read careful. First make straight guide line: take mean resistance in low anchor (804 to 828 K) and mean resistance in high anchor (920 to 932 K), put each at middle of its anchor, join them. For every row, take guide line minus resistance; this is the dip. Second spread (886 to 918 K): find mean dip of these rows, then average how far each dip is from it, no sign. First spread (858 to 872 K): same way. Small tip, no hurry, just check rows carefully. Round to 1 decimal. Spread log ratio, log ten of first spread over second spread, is 0.3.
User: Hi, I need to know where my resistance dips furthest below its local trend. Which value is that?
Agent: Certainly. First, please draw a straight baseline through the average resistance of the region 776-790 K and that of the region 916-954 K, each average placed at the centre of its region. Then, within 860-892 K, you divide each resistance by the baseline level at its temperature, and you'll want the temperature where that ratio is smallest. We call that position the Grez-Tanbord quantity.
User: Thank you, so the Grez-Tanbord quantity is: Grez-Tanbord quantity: 861 K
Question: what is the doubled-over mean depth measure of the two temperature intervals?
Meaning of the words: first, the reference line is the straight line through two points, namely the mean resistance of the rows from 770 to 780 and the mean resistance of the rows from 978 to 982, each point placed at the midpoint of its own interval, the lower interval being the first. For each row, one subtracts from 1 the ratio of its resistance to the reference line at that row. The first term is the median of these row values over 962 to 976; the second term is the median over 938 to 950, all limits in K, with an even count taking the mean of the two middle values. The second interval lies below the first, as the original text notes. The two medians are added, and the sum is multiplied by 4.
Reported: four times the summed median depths -1.3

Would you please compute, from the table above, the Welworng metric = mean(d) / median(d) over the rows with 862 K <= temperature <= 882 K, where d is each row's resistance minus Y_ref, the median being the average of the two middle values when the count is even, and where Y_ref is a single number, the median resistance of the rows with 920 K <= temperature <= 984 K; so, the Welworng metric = 0.23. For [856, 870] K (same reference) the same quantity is 0.98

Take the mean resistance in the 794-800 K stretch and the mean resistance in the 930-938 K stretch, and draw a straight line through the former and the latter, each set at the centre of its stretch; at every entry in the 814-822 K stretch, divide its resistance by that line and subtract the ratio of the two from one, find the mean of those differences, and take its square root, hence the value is 0.50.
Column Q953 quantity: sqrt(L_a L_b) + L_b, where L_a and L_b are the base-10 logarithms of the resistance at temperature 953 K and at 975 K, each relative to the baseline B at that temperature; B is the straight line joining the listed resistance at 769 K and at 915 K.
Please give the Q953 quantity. -0.21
